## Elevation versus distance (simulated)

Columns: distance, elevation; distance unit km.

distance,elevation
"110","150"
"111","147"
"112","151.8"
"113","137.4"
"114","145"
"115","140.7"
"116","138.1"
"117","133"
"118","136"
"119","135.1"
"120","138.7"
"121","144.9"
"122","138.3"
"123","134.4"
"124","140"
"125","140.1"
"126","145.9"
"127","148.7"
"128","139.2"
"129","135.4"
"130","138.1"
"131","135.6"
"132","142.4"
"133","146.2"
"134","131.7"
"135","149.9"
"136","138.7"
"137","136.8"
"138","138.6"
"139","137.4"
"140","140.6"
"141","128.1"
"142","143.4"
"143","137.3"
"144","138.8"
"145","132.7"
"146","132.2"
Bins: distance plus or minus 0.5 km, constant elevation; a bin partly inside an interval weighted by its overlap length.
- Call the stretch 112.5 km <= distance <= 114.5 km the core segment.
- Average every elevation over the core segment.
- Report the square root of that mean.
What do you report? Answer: 11.9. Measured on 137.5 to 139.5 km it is 11.7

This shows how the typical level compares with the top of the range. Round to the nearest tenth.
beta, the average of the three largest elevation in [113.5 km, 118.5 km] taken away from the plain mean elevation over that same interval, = -2.7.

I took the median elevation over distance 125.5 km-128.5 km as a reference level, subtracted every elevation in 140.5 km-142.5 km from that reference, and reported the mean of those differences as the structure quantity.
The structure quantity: 10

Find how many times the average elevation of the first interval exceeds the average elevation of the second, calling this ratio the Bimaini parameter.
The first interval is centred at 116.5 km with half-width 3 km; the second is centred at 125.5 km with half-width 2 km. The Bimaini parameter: 0.96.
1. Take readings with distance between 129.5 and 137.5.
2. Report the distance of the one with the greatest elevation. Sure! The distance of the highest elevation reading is 135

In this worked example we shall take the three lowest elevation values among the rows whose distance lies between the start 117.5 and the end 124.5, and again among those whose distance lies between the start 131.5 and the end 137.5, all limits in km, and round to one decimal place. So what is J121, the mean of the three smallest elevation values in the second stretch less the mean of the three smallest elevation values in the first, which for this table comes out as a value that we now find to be 0.6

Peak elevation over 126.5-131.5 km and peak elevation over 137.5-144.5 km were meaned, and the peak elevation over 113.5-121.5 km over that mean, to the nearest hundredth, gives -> 0.99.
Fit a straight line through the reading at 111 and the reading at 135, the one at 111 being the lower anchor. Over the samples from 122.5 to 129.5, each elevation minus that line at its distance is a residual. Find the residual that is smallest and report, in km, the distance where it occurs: 123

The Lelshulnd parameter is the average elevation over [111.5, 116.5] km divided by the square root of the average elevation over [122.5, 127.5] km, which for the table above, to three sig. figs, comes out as 12.0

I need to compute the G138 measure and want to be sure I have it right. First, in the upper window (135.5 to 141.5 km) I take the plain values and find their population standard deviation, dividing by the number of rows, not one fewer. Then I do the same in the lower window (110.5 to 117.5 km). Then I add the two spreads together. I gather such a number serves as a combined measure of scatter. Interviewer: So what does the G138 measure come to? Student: 10.0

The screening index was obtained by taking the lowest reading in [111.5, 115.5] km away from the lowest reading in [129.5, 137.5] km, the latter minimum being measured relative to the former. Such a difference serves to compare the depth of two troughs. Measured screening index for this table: -6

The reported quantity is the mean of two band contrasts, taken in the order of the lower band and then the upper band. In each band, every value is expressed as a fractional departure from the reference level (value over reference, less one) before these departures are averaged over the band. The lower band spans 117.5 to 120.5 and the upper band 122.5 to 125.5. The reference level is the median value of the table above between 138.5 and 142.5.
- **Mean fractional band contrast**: -0.012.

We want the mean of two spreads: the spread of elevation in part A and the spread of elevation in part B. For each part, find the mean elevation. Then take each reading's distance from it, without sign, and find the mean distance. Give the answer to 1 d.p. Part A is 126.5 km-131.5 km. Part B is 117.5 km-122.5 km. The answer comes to 3.1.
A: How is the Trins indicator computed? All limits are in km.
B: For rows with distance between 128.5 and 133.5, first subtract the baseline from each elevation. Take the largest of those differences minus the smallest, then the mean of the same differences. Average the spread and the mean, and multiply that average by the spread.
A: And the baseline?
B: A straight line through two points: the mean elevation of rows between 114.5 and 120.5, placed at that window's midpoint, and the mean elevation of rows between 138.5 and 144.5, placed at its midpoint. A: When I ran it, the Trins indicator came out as 69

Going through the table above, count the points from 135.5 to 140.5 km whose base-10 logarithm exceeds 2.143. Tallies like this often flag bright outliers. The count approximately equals 1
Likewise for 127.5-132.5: 2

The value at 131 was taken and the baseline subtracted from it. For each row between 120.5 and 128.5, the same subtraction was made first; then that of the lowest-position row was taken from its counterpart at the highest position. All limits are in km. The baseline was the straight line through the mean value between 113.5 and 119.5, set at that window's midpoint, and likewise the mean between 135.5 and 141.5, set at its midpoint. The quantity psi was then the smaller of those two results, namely -5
